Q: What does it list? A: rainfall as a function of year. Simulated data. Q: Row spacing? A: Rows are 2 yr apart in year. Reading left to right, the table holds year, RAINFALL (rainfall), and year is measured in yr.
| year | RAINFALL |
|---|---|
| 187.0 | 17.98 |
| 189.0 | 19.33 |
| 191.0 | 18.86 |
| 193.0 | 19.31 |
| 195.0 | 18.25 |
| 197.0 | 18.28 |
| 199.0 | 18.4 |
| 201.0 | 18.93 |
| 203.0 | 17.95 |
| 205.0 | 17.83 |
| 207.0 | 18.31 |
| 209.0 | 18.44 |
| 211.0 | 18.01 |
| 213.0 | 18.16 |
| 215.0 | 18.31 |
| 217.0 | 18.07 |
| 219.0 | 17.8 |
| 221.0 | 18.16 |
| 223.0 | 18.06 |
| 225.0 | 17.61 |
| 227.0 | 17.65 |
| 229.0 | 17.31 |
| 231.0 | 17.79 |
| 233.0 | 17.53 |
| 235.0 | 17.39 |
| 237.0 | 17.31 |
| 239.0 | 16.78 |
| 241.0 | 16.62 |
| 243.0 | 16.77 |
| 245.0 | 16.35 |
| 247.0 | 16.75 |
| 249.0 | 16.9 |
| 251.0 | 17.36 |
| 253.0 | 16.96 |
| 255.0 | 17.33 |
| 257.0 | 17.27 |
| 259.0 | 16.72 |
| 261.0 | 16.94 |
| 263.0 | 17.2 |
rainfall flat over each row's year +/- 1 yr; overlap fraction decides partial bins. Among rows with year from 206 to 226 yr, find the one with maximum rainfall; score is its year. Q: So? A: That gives 209.0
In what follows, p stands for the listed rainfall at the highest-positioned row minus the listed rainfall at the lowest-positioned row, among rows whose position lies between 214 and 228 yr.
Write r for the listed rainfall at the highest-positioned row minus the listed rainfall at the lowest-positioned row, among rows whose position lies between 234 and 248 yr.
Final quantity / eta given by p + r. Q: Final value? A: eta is -1.3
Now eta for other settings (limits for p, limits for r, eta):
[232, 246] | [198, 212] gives -1.6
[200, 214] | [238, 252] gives -0.2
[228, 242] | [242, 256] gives -0.1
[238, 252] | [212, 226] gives 0.0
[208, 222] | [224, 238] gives -0.6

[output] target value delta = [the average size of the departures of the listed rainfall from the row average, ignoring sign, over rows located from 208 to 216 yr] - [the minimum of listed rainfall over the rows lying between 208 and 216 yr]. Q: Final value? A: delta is -17.9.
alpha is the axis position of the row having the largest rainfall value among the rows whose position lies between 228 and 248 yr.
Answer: 231.0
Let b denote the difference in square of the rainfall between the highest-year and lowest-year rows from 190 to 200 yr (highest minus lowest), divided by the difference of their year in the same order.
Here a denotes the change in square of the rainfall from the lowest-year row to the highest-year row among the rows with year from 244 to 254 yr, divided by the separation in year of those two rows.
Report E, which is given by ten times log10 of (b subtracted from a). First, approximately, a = 2.5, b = -2.1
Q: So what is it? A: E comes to 6.7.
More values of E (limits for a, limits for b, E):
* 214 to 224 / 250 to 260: 2.0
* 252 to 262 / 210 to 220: -0.7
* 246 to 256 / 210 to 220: 5.3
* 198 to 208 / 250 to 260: 3.6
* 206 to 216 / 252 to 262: -10.7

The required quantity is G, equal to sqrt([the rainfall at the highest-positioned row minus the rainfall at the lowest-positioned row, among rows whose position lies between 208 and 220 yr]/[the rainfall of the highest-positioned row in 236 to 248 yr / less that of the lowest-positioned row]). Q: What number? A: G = 1.07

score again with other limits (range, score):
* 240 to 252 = 251.0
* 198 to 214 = 201.0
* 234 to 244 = 235.0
